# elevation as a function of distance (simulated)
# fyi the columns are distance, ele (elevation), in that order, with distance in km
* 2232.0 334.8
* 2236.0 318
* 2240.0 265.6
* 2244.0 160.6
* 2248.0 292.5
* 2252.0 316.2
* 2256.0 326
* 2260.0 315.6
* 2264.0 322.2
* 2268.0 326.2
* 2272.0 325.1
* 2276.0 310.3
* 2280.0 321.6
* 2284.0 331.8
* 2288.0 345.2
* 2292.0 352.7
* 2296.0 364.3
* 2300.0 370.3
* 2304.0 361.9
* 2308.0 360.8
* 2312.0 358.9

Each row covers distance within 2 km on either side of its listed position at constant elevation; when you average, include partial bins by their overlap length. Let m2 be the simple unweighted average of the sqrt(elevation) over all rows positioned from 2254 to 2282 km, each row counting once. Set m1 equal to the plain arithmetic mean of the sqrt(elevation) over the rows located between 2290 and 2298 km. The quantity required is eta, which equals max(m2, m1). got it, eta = 18.9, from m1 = 18.9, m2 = 17.9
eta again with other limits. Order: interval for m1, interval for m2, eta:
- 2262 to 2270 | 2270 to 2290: 18.1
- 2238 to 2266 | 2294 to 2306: 19.1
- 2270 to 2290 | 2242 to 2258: 18.1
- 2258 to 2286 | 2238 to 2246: 17.9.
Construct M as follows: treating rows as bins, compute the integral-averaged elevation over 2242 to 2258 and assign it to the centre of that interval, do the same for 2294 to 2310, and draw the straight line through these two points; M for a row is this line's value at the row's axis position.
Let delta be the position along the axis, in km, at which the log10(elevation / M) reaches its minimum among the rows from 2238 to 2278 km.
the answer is 2244.0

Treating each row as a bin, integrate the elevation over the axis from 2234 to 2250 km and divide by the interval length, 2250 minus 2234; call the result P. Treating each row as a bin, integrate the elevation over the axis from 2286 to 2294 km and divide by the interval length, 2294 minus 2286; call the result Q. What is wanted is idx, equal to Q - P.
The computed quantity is 90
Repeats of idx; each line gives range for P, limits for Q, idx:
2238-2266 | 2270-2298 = 50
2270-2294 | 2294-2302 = 36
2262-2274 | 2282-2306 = 30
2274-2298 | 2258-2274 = -15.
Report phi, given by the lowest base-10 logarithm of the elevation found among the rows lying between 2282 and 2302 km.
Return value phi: 2.52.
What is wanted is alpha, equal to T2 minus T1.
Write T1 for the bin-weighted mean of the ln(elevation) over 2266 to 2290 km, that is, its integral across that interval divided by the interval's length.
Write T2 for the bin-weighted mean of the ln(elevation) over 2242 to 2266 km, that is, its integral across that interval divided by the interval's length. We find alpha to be -0.2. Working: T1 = 5.79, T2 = 5.64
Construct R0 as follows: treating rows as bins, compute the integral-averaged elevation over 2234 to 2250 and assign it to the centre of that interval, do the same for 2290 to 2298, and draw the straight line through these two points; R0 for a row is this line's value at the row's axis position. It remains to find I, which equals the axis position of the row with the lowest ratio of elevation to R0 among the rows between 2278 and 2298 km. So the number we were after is 2280.0 km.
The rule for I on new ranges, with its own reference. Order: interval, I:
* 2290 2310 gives 2308.0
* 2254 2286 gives 2276.0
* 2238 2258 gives 2244.0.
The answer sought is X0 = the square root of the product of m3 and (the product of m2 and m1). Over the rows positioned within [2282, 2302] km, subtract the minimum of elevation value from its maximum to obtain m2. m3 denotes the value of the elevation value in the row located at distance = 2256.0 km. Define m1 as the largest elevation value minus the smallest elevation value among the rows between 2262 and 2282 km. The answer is 447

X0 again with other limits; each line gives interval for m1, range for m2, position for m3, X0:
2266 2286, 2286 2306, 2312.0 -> 440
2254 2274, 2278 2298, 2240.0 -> 347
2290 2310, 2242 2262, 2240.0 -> 879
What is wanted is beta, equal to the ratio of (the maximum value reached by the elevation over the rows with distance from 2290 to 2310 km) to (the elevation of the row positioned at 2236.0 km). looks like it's 1.16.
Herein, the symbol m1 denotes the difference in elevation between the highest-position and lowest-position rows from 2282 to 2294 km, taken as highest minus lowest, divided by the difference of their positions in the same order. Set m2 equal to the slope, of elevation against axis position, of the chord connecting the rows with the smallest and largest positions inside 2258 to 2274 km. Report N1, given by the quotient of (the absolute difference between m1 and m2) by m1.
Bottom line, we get 1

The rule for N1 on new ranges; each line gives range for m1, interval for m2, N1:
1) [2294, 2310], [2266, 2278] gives -6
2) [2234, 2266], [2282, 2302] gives 15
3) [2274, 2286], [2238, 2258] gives 0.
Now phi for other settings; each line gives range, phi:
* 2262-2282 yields 2.49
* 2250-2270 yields 2.50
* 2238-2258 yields 2.21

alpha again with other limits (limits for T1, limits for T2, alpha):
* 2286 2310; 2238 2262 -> -0.3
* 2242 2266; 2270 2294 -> 0.2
